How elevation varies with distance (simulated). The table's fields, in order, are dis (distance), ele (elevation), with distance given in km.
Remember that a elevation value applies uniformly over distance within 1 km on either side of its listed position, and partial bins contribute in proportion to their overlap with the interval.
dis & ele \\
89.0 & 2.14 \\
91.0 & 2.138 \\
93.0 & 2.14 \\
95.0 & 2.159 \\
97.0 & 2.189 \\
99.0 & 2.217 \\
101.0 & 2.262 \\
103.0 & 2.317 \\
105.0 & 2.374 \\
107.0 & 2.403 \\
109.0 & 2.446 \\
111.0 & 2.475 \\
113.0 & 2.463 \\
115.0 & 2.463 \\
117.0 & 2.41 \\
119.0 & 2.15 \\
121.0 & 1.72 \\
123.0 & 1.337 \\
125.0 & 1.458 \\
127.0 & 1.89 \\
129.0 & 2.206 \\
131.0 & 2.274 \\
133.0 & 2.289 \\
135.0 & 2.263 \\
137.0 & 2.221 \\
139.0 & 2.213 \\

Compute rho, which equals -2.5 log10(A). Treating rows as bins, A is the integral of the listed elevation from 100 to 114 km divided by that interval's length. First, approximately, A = 2.39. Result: -0.95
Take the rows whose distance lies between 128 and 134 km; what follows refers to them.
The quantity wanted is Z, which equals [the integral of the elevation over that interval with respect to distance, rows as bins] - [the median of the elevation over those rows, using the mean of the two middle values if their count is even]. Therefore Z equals 11.3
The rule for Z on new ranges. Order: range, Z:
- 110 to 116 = 12.3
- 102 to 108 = 11.8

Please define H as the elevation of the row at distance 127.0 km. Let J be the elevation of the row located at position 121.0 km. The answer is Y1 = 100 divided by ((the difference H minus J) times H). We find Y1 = 311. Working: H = 1.89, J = 1.72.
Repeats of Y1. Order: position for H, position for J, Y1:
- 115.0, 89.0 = 126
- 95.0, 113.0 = -152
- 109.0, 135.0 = 223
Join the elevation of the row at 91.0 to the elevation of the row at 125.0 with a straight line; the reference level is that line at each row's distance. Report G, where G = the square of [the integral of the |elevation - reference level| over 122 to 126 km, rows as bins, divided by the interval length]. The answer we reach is 0.0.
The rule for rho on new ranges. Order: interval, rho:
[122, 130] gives -0.59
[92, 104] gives -0.86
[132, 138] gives -0.88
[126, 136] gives -0.85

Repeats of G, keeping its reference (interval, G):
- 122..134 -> 0.3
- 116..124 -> 0.2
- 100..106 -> 0.2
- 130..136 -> 1.0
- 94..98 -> 0.0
